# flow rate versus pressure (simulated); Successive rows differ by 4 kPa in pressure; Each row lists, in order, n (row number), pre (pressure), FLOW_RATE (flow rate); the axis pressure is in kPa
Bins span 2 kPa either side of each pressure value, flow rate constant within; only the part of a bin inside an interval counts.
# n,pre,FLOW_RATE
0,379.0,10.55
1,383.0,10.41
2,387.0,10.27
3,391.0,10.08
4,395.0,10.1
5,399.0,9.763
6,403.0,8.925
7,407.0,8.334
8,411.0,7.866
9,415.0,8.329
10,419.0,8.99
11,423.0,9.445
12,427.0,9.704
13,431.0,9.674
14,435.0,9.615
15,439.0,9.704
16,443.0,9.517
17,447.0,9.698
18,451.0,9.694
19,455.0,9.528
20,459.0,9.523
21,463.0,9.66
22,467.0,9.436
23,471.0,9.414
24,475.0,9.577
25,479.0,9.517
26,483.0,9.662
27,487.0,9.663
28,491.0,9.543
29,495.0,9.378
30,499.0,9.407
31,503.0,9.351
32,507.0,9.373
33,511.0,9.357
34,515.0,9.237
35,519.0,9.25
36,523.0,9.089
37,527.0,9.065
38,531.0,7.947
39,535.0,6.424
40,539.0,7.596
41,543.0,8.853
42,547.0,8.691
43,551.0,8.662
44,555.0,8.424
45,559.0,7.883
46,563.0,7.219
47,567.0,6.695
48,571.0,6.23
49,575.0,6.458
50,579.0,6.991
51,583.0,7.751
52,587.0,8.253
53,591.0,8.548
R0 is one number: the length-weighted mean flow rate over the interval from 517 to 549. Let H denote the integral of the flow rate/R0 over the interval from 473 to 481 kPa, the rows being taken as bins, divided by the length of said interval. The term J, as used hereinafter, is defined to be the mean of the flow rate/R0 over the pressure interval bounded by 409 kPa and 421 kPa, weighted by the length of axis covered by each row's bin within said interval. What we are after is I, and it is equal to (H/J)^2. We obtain 1.3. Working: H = 1.14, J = 1.00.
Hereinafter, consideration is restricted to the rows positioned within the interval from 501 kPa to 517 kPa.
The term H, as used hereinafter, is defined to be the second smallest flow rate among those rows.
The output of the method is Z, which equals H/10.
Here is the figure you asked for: 0.94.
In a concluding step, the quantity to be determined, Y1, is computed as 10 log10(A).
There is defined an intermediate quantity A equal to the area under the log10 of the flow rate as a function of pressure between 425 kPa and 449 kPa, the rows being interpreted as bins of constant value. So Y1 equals 13.7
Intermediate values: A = 23.6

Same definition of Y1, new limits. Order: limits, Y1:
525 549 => 13.4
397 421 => 13.5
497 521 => 13.7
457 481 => 13.7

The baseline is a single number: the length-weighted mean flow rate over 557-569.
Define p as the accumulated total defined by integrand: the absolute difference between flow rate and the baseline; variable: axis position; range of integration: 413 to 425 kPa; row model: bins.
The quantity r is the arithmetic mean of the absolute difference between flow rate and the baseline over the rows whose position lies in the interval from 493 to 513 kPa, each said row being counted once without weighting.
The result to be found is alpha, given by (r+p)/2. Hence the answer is 11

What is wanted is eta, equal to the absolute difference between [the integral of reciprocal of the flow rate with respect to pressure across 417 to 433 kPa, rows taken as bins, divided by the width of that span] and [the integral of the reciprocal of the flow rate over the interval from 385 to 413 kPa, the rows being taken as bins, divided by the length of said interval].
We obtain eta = 0.002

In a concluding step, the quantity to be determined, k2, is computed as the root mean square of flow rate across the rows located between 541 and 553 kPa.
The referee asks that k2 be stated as 8.74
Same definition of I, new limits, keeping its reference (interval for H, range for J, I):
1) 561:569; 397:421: 0.6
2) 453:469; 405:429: 1.2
